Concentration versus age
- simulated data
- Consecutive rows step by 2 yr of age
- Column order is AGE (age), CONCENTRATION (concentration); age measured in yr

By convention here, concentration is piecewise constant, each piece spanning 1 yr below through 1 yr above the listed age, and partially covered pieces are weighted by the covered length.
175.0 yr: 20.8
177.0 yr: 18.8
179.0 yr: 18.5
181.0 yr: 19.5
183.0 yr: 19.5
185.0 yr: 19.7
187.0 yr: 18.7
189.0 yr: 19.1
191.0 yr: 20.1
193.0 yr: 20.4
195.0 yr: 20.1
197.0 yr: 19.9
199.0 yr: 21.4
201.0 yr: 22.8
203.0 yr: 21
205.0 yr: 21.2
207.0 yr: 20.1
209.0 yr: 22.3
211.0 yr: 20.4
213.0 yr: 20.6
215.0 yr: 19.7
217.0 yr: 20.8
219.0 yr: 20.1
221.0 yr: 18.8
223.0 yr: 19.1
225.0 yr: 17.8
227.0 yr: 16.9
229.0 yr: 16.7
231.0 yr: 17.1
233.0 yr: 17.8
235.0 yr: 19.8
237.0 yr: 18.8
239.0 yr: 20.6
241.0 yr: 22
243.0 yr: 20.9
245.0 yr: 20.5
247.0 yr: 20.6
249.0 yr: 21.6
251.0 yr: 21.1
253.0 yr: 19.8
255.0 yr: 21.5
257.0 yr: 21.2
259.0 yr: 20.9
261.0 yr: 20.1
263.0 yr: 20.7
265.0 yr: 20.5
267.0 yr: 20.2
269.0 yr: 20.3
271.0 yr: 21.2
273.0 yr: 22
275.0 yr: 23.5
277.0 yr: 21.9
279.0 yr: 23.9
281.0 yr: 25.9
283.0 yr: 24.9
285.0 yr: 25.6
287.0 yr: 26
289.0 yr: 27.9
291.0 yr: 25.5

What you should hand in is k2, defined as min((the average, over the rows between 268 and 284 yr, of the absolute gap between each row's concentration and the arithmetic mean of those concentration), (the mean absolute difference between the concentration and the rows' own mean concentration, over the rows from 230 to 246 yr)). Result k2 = 1.34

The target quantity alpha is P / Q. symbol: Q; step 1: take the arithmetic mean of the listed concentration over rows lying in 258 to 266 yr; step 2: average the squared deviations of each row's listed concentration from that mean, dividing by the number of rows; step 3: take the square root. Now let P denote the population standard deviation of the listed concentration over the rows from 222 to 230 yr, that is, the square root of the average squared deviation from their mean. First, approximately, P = 0.9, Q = 0.30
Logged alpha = 3.2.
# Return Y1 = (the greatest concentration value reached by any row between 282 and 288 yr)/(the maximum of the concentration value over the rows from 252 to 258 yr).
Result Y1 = 1.21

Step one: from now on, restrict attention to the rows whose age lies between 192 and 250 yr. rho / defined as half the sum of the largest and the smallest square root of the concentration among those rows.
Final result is 4.43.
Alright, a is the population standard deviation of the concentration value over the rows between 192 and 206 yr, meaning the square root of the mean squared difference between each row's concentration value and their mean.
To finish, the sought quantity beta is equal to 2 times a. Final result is 1.8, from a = 0.91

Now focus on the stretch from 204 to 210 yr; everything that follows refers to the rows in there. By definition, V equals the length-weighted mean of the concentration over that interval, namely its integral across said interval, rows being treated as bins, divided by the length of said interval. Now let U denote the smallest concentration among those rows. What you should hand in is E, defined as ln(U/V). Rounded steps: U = 20.1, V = 21.2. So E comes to -0.05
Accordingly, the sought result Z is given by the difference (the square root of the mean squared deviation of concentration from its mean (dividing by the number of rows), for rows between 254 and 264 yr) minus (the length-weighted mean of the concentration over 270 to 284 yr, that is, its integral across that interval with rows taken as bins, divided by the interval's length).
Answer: -22.9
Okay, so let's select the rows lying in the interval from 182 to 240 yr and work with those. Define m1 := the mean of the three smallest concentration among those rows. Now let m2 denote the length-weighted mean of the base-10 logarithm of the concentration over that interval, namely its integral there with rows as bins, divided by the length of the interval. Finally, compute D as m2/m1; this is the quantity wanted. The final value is 0.077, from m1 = 16.9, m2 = 1.293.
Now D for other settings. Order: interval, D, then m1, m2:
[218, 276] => 0.077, 16.9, 1.301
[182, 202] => 0.068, 19.1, 1.304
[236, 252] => 0.066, 20.0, 1.317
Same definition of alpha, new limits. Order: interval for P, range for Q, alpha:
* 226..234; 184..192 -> 0.8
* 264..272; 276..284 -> 0.3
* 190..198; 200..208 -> 0.2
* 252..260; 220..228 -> 0.7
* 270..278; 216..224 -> 1.1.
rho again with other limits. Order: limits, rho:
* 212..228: 4.34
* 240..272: 4.57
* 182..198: 4.42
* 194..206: 4.62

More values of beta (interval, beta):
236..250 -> 1.9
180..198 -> 1.0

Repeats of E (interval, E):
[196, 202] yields -0.07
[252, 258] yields -0.05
